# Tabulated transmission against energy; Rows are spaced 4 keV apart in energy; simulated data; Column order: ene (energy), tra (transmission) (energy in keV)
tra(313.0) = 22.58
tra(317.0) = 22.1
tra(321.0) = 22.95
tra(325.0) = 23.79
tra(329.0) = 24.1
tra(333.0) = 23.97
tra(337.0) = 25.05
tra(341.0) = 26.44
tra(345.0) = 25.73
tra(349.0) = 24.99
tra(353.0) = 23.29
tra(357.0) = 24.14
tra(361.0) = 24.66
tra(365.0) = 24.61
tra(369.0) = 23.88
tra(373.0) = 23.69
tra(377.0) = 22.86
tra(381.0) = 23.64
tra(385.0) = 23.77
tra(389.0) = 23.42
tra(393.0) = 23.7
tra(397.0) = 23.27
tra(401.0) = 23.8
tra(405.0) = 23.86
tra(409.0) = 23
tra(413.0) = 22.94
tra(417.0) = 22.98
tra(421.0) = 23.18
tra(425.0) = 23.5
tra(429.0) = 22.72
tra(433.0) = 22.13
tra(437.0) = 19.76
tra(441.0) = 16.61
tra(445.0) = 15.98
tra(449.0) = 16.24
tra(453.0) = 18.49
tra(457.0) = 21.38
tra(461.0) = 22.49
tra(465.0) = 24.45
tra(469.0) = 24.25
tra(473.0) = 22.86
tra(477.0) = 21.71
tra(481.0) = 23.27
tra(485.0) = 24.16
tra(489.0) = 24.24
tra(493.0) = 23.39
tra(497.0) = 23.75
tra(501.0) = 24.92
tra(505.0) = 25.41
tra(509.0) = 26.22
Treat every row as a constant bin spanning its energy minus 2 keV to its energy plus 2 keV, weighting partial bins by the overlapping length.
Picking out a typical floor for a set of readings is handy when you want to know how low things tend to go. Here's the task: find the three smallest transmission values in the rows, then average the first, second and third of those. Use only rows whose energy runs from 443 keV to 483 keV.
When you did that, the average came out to 16.9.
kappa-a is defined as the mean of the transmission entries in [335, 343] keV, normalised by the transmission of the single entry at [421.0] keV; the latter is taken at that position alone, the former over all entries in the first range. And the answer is 1.11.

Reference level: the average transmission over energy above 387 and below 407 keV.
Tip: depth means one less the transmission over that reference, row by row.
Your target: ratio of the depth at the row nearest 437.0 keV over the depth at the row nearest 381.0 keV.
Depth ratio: -128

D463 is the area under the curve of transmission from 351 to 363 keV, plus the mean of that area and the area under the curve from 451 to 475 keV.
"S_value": 700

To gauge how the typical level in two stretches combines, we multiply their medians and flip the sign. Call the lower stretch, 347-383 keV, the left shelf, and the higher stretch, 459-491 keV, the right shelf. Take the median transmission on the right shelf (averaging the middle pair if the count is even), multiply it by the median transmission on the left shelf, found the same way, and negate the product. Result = -566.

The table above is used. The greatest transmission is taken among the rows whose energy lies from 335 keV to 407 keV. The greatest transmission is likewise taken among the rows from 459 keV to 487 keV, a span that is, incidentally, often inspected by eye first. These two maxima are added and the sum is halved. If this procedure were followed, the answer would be 25.4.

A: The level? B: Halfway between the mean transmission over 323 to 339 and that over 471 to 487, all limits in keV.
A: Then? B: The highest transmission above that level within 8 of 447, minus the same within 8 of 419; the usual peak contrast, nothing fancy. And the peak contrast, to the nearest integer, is -5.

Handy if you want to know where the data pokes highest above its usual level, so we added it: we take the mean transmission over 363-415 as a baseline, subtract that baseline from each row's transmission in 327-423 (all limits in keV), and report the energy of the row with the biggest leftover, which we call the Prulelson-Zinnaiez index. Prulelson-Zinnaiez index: 341.0 keV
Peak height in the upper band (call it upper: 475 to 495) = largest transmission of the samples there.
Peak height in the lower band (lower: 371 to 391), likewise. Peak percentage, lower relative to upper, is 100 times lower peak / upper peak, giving 98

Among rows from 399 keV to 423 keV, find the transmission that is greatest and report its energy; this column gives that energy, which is 405.0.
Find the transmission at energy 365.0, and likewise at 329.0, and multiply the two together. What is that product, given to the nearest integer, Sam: 593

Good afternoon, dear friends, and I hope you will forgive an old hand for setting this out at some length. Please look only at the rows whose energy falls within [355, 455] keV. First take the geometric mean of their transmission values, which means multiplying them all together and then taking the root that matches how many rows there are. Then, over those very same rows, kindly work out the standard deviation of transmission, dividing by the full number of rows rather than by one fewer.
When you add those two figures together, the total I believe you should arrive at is 24.7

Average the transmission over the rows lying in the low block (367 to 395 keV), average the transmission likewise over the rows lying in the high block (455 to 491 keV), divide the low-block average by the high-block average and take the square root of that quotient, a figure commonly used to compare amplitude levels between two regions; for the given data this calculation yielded 1.01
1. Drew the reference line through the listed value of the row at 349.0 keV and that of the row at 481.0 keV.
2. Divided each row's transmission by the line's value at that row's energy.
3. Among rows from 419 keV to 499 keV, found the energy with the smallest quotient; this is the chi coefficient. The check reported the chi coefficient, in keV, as 445.0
